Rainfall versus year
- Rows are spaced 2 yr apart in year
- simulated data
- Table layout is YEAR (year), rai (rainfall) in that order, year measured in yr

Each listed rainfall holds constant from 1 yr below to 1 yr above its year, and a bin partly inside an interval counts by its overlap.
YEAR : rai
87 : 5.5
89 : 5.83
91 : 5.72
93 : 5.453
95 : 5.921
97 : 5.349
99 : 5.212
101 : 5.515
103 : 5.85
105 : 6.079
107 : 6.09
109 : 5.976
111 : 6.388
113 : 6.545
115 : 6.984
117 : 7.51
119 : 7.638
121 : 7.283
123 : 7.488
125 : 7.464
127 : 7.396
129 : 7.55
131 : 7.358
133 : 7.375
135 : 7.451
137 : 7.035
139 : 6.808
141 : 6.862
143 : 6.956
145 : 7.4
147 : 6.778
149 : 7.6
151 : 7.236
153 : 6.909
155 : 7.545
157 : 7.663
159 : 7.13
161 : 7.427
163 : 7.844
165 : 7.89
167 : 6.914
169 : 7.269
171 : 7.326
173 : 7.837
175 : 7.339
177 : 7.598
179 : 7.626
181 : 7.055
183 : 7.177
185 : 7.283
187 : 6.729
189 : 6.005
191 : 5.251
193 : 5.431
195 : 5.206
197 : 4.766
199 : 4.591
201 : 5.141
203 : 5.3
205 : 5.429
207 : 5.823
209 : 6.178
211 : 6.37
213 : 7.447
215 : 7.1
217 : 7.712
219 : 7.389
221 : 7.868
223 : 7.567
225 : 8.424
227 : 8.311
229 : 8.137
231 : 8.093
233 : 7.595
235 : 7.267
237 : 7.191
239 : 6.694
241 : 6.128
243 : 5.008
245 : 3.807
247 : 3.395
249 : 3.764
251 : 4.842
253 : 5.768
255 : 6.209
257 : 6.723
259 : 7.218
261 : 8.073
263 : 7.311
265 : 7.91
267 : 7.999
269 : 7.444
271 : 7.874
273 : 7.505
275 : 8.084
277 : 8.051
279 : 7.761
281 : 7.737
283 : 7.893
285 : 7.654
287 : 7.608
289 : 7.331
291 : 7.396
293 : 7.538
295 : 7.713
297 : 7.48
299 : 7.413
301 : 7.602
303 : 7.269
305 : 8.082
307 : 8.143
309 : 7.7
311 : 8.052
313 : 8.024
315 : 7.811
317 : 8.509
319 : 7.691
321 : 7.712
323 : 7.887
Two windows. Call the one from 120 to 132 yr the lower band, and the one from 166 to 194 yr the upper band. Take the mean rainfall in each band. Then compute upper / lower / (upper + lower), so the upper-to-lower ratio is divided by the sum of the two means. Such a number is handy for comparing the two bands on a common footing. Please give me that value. 0.0650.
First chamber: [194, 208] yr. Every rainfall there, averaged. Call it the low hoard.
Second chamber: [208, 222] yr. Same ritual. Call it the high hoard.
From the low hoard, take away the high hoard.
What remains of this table -2.0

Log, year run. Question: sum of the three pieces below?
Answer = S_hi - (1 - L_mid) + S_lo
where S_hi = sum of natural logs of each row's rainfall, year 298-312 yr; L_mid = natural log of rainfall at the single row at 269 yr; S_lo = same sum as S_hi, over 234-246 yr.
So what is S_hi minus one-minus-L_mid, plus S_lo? 26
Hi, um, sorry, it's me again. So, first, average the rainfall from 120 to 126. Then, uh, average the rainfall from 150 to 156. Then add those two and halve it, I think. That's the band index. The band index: 7.32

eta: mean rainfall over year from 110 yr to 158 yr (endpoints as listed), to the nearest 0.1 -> 7.2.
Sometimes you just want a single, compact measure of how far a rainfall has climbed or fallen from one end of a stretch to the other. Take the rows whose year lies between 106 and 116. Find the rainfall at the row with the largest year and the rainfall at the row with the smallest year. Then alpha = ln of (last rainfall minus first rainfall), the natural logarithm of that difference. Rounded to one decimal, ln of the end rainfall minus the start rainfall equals -0.1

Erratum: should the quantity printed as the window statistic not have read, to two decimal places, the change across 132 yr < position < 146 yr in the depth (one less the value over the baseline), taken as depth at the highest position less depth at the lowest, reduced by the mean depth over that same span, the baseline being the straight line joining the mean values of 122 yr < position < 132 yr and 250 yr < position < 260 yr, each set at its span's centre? -0.05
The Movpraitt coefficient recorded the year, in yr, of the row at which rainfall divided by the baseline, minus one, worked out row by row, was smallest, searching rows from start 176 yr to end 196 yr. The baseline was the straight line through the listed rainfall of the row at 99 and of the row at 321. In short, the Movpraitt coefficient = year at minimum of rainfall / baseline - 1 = 195 yr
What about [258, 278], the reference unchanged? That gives 259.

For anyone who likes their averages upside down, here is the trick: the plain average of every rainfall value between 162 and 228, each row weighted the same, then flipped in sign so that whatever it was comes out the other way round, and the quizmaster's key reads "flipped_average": -6.8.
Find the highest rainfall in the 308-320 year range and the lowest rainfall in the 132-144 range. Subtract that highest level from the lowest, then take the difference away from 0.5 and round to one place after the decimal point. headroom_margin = 2.2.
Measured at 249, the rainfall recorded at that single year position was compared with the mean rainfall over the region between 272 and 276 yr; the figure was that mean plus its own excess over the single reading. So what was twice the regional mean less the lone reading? 12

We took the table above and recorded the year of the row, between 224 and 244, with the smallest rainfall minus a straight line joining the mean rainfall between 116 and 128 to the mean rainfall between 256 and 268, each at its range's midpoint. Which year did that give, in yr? 243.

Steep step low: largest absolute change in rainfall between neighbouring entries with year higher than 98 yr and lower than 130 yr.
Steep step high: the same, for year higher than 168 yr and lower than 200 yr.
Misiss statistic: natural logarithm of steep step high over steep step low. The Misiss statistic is 0.4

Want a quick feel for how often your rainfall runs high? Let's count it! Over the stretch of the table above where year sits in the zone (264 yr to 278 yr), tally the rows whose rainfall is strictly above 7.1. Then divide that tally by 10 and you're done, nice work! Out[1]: 0.70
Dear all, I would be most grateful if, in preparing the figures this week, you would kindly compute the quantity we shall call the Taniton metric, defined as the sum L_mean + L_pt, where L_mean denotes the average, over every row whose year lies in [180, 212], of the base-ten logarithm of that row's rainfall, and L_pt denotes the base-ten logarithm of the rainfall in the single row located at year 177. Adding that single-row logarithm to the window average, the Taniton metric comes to 1.64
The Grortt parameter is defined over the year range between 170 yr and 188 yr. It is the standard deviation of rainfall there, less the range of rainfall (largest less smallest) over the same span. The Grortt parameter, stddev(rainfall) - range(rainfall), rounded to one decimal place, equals -0.8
